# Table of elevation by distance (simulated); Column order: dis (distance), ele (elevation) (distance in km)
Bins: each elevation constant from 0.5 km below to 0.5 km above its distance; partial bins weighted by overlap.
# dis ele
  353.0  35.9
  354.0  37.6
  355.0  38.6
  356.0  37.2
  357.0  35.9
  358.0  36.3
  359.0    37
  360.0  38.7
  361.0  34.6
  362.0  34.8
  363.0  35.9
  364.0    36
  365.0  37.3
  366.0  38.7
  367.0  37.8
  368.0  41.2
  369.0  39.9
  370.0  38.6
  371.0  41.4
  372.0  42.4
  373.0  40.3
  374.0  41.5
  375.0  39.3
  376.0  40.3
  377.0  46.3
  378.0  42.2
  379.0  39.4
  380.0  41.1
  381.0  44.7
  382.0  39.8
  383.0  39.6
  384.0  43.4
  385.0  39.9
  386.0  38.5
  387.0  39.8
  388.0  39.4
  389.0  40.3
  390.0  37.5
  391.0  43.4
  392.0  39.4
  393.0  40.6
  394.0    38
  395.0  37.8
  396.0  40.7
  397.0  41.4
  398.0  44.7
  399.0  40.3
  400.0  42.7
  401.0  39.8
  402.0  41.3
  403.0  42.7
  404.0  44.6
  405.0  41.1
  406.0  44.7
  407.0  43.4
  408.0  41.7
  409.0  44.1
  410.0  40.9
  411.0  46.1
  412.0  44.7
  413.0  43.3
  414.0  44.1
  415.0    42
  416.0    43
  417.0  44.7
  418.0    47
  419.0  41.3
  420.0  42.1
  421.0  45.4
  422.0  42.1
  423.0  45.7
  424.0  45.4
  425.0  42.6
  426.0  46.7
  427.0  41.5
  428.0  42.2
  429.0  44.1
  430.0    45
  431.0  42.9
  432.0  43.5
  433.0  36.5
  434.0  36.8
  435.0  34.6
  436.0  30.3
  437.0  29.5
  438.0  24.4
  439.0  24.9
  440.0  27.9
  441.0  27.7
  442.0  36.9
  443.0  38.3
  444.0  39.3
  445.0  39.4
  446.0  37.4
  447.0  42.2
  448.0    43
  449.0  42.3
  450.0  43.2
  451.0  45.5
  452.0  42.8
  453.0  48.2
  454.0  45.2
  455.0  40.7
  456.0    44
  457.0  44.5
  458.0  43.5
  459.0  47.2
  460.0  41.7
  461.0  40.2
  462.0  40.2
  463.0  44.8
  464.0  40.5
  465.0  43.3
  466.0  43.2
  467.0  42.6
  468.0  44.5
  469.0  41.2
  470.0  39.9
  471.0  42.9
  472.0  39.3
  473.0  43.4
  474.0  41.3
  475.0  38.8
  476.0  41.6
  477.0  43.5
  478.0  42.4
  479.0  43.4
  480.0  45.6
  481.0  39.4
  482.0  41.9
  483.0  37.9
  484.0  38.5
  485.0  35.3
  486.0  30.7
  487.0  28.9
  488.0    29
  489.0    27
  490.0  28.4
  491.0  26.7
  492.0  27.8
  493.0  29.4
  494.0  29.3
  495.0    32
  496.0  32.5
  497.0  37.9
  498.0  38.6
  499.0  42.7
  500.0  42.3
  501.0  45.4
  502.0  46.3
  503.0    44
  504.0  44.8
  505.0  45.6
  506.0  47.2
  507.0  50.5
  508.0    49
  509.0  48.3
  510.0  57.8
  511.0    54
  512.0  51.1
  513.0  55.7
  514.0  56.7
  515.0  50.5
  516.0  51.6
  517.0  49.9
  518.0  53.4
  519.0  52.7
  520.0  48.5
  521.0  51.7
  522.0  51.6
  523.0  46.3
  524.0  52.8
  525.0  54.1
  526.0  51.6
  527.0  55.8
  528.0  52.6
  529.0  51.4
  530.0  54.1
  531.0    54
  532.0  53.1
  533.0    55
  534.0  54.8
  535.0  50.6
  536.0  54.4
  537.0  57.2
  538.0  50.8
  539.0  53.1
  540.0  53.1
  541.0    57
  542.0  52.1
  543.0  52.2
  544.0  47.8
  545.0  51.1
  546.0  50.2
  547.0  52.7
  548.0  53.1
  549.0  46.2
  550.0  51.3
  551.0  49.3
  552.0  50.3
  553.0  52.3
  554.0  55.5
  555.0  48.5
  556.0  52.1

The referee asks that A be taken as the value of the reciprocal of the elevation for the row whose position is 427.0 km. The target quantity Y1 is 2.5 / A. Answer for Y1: 104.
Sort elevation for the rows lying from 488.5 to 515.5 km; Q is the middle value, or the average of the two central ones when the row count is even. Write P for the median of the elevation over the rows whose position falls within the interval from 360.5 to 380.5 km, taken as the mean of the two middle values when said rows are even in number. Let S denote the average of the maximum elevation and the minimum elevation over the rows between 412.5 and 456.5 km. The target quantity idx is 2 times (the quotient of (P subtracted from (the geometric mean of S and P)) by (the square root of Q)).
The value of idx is -0.5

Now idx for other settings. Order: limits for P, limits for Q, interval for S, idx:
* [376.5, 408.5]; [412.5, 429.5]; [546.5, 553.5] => 1.3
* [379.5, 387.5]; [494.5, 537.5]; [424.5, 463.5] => -0.5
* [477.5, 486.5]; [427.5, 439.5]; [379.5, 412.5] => 0.4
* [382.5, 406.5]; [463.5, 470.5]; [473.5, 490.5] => -0.7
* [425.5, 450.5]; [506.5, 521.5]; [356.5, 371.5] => -0.2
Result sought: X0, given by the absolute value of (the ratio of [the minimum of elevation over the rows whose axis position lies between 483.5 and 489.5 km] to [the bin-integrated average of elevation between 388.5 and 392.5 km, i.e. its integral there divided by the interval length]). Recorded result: 0.67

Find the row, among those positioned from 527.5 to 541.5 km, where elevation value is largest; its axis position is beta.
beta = 537.0 km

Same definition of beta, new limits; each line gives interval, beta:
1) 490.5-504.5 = 502.0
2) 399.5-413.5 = 411.0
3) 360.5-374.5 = 372.0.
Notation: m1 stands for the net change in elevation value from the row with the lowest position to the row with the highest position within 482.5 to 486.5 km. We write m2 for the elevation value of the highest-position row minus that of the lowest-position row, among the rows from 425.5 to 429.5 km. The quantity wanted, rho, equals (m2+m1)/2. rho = -4.9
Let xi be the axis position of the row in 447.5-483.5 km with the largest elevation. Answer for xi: 453.0 km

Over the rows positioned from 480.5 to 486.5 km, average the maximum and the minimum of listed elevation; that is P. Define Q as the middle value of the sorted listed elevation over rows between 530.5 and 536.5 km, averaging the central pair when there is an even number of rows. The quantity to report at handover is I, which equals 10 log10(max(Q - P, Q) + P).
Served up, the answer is 19.6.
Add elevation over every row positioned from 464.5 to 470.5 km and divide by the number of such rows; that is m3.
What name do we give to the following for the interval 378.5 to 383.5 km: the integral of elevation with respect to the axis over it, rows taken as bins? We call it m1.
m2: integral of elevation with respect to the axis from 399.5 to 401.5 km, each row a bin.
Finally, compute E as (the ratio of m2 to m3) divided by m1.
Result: 0.009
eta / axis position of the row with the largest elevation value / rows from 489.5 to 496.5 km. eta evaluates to 496.0 km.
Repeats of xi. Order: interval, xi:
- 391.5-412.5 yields 411.0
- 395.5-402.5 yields 398.0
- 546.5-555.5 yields 554.0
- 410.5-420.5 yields 418.0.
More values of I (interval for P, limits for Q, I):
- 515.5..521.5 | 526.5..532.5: 20.2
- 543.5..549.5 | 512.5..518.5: 20.1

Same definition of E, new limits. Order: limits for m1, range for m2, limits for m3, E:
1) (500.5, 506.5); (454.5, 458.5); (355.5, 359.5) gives 0.017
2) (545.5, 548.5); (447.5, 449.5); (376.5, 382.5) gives 0.013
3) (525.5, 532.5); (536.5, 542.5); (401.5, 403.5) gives 0.021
